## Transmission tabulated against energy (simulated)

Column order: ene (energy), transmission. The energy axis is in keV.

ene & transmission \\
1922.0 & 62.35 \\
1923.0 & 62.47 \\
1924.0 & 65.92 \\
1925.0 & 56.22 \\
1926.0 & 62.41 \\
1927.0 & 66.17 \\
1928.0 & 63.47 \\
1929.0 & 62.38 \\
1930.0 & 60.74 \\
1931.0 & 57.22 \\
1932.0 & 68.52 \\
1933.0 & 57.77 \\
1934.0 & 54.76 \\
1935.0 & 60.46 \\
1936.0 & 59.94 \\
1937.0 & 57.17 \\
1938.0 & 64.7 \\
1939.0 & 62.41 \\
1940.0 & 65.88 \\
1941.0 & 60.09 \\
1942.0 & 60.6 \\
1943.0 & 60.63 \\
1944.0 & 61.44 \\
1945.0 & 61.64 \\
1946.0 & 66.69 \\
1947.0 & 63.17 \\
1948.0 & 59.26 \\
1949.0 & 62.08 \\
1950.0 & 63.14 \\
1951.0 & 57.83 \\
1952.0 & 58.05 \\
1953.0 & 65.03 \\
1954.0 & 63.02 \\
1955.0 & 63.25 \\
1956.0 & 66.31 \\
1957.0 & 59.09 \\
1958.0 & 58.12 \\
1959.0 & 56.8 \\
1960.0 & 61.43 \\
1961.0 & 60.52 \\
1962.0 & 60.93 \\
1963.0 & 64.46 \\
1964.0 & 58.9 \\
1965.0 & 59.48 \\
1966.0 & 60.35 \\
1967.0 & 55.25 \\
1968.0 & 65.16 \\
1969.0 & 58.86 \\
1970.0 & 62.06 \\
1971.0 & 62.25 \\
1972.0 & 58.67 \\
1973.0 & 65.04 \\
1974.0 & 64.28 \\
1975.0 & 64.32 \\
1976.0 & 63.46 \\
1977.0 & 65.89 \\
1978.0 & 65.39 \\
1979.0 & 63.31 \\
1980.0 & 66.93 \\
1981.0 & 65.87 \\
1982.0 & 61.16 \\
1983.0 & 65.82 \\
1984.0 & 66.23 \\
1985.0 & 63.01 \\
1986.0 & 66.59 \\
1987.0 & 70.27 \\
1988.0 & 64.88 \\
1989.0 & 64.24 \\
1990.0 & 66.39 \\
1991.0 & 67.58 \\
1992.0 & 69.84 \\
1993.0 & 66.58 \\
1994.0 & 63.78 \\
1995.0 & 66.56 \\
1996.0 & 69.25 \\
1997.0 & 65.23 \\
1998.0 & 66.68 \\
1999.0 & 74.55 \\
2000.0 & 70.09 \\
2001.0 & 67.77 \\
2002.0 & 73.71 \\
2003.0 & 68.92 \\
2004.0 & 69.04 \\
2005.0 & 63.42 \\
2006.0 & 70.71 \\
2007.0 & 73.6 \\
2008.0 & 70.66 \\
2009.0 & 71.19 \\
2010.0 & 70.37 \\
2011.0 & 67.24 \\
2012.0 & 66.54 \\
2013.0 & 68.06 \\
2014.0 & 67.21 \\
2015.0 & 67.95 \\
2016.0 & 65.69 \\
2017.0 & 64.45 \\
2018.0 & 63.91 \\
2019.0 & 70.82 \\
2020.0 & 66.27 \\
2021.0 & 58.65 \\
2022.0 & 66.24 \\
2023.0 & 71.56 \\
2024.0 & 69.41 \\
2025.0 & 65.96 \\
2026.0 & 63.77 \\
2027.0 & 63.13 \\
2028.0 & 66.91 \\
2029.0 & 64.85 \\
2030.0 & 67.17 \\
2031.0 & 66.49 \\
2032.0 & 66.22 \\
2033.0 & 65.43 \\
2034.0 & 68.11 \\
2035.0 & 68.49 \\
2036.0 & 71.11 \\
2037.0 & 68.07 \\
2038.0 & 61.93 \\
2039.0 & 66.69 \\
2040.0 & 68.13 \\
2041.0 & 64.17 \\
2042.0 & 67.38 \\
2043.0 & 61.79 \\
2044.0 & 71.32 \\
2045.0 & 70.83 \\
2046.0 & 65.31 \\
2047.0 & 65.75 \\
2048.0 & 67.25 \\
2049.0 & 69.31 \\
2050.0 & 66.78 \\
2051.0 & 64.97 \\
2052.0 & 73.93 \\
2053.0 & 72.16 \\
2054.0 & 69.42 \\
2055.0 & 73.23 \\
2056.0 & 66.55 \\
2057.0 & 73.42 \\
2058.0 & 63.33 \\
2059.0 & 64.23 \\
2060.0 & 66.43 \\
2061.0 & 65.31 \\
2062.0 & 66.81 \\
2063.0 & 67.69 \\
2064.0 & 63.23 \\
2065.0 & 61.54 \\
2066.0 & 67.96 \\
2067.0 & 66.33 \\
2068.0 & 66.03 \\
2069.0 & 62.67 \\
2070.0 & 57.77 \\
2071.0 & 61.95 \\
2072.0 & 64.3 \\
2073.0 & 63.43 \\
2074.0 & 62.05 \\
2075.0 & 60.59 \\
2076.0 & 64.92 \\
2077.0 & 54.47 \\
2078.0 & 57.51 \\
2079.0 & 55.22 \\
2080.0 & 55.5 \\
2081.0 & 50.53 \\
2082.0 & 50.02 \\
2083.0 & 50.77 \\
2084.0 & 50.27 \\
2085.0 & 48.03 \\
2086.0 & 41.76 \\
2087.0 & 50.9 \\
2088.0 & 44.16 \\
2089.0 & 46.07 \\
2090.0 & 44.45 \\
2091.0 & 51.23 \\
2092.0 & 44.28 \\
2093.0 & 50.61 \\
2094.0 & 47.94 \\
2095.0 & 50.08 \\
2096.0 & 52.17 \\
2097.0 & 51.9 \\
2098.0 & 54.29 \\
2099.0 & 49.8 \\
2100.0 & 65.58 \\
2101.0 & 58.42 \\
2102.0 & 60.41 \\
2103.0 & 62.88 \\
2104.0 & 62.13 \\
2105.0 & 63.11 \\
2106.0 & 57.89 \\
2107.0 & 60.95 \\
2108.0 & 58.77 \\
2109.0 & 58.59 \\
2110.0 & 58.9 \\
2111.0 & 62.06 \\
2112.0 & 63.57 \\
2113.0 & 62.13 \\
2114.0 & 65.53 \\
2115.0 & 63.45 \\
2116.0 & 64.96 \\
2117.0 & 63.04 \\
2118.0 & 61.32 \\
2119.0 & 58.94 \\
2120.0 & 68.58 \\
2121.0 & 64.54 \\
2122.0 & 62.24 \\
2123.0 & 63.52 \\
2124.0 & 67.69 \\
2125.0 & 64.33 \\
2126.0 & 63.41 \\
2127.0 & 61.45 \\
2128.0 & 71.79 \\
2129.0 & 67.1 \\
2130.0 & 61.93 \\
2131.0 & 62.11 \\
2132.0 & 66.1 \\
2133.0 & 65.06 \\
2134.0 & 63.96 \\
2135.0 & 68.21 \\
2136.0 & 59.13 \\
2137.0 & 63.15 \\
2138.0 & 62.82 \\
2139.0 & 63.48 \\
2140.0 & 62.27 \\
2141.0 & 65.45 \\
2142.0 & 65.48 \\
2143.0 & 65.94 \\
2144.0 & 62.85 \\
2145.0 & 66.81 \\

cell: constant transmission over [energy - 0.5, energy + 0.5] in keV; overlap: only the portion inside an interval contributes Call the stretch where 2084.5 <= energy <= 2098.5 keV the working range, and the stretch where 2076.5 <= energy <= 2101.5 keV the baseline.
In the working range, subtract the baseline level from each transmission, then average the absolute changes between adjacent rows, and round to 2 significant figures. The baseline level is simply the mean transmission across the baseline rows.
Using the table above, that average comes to 4.3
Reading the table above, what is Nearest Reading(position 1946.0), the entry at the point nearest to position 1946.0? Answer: 66.69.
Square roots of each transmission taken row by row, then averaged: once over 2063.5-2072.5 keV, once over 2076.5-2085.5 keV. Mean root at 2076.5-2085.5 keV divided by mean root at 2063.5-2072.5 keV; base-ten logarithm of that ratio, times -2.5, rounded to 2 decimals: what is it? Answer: 0.10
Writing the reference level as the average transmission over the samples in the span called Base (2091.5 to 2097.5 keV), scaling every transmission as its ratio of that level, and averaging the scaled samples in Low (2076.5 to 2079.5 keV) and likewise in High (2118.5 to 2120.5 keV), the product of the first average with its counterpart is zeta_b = 1.45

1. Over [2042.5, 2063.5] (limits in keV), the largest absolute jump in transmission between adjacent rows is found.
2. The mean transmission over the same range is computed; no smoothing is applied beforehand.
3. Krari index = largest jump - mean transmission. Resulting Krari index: -58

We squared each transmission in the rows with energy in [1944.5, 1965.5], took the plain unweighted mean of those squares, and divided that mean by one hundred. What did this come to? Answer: 38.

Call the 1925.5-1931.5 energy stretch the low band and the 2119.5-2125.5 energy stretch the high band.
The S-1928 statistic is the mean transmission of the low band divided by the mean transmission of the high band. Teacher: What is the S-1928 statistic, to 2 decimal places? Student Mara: 0.95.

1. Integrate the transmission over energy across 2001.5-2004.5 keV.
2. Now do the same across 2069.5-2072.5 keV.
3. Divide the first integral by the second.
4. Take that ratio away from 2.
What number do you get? 0.85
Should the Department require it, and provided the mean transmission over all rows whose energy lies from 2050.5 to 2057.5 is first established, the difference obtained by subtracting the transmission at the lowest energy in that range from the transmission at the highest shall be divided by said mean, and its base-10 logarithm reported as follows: -0.9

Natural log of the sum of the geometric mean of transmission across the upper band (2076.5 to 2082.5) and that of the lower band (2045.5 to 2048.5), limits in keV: 4.79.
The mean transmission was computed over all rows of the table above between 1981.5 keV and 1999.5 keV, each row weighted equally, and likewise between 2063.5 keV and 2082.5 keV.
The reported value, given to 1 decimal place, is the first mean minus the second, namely 6.3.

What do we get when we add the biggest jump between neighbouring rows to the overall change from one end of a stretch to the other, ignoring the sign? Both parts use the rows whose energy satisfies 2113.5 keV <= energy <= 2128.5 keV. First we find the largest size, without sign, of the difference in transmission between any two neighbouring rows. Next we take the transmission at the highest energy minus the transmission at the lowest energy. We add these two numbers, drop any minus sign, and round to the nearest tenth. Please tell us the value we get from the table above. 16.6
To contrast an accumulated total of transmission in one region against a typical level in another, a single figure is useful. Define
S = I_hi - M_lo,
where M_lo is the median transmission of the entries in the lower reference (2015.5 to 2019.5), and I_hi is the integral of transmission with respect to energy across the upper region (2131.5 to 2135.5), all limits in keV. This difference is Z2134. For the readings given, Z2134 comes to 198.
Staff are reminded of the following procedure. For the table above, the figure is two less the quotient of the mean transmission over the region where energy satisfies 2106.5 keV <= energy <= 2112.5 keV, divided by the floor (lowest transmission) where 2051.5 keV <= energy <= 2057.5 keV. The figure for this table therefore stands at 1.09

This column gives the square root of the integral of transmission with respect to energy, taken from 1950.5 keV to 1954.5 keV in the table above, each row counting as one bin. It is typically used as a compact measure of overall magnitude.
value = 15.6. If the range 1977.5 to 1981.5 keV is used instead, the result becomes 16.2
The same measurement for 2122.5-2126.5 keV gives 16.1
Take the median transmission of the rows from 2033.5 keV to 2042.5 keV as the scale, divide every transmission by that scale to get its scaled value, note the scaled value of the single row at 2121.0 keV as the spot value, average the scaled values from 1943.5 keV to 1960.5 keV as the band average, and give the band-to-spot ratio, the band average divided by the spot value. 0.95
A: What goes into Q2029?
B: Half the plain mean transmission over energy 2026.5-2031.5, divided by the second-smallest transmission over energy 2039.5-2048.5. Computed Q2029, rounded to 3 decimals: 0.512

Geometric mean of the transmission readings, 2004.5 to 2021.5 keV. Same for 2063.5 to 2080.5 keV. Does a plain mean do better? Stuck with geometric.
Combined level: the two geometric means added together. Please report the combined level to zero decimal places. 129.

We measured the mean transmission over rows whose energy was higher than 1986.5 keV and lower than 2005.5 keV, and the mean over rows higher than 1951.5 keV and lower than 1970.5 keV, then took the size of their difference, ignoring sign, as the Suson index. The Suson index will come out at 6.9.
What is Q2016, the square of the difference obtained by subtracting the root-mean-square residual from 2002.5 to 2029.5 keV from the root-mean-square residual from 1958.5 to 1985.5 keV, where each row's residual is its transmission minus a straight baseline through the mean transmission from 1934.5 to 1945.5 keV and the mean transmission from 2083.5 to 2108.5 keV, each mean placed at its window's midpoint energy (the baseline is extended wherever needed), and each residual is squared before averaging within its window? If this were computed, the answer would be 37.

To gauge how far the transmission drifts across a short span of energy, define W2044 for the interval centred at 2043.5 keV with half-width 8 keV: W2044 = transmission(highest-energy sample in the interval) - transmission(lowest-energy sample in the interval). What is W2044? -6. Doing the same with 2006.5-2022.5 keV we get -7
